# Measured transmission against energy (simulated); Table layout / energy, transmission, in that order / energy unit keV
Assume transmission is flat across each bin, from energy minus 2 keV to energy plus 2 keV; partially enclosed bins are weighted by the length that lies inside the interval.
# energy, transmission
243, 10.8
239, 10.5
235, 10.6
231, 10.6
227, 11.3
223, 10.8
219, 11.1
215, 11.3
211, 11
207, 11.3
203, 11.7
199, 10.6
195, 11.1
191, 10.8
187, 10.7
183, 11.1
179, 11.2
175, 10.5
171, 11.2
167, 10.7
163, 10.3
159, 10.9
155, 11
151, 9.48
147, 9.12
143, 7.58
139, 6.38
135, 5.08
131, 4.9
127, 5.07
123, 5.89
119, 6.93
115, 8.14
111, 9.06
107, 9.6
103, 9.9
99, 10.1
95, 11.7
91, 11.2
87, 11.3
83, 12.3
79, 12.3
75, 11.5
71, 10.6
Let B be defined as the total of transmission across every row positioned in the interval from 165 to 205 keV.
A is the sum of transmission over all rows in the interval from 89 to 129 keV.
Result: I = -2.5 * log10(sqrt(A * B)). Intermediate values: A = 88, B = 110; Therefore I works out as -4.98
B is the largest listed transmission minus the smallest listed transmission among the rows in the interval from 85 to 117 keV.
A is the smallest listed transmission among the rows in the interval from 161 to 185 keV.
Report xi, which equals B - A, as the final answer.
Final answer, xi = -6.7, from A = 10.3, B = 3.6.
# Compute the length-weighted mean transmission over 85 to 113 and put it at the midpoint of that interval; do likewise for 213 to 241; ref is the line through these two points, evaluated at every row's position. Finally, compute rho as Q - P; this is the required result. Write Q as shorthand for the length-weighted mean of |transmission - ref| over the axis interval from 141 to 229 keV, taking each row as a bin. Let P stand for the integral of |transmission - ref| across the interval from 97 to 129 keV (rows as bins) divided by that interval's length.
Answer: -2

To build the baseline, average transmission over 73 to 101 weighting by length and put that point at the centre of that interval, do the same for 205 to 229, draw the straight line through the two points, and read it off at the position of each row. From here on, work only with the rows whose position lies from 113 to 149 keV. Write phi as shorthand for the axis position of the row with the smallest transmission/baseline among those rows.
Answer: 131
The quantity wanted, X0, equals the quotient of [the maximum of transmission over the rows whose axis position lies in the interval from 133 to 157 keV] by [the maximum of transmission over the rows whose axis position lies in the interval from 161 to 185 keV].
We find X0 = 0.98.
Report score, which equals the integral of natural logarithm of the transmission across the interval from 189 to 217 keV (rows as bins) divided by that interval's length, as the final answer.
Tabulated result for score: 2.41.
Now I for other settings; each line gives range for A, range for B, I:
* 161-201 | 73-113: -5.09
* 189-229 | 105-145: -4.85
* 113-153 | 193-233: -4.85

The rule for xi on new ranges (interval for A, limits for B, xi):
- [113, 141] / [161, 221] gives -3.5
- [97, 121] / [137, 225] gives -1.6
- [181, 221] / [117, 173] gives -4.3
